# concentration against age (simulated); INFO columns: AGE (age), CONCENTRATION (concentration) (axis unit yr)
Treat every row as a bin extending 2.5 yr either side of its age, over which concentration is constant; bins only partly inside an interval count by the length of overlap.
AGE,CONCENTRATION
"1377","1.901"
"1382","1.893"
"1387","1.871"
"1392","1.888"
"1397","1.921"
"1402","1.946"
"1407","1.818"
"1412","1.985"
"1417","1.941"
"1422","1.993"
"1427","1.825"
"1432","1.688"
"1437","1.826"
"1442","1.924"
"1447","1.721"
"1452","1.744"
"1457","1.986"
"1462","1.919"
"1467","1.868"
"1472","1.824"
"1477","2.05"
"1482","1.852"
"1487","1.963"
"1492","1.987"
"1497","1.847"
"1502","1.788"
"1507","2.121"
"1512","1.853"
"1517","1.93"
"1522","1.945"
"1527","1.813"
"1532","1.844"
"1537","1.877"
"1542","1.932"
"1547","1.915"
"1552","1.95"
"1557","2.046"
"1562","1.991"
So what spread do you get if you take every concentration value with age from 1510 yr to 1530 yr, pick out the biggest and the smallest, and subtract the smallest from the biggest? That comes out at 0.13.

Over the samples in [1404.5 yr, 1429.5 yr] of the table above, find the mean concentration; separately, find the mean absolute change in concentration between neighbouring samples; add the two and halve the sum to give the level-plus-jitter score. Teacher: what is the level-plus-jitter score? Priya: 1.01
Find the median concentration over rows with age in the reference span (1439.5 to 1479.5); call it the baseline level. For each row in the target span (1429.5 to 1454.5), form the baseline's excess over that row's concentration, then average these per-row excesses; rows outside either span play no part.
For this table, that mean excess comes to 0.11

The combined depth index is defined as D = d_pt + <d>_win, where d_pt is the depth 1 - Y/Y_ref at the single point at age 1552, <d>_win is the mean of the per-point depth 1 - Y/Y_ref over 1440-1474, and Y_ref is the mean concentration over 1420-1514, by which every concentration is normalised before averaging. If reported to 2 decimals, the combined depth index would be -0.02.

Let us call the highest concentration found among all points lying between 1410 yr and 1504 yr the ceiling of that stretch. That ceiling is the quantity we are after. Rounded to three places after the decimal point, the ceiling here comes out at 2.050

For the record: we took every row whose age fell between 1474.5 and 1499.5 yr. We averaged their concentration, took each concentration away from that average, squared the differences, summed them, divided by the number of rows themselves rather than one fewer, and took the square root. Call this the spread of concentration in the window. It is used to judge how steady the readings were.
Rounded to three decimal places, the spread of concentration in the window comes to 0.079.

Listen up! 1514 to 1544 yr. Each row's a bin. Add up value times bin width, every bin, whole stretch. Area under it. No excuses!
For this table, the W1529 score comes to 56.7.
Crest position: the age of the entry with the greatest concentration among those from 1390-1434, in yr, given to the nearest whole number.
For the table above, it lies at 1422 yr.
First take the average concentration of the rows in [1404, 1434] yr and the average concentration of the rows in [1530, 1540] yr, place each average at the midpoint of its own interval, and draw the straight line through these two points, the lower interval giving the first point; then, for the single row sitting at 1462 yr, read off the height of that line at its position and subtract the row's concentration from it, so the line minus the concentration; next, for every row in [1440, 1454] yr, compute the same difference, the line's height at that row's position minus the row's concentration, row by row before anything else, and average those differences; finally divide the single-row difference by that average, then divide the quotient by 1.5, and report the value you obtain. -0.4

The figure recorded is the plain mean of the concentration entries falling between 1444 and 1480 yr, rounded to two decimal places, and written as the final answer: 1.87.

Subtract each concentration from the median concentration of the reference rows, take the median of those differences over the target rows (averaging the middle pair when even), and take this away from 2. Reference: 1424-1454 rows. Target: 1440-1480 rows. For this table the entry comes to 2.11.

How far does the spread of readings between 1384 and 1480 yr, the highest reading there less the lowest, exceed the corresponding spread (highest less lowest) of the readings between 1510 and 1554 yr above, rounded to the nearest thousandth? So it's 0.225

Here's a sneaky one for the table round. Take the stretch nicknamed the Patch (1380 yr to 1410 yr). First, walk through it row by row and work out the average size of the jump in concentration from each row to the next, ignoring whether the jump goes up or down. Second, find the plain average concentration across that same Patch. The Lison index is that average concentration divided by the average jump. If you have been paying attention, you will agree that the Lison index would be 42.0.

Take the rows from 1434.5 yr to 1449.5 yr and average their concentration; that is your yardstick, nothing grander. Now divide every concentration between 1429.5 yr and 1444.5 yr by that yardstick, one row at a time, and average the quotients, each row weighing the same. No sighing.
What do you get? 0.994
